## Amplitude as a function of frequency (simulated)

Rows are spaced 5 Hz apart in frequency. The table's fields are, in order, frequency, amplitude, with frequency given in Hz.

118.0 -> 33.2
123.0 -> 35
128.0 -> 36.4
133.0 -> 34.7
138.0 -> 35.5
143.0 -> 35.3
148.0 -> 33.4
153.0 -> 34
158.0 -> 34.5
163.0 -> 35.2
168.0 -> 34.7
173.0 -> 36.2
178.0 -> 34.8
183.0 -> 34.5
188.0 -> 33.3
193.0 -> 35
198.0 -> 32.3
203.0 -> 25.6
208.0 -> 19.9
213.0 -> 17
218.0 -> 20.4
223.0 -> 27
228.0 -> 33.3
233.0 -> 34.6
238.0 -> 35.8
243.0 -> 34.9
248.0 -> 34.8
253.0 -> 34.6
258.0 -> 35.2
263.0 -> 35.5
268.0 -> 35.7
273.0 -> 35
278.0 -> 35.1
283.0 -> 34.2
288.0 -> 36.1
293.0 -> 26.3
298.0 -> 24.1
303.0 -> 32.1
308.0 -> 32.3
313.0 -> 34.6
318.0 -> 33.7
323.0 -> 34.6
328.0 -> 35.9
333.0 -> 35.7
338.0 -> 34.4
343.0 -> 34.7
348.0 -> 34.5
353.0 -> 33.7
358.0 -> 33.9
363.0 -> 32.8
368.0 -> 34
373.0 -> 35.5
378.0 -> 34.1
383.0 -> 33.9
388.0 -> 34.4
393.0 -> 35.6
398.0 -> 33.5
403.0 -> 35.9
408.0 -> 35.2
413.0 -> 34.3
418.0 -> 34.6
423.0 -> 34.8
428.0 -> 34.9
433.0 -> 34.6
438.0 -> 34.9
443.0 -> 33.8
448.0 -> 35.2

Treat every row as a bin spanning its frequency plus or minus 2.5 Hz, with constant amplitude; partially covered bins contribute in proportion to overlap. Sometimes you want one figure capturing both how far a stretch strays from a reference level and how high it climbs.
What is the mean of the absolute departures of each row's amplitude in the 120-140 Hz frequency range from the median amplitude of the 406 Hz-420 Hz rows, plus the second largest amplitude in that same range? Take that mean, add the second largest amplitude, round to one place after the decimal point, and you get 36.3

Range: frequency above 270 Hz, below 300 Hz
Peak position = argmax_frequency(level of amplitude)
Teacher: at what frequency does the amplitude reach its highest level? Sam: 288.0 Hz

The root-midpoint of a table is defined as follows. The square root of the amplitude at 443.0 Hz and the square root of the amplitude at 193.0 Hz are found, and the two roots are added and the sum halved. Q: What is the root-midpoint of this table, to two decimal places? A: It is 5.86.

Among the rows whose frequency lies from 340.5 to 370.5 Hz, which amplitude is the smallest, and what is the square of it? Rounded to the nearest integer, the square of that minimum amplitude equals 1076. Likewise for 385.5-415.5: 1122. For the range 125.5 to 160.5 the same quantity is 1116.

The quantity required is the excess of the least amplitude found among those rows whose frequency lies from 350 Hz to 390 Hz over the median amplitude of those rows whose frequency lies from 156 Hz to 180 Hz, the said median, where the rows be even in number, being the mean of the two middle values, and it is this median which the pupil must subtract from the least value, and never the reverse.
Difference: -2.0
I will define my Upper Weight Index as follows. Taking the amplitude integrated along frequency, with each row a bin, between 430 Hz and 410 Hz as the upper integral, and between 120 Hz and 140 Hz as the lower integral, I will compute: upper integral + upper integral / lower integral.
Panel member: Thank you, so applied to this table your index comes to 694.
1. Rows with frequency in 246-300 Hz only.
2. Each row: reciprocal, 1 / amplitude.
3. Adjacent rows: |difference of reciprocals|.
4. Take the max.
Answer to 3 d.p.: 0.010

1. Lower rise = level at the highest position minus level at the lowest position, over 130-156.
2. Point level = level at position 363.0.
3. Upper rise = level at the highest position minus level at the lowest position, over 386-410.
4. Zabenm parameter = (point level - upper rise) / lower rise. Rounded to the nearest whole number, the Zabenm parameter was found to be -46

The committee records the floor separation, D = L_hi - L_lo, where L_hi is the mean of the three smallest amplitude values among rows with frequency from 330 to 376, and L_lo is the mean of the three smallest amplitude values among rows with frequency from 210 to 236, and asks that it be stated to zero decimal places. 12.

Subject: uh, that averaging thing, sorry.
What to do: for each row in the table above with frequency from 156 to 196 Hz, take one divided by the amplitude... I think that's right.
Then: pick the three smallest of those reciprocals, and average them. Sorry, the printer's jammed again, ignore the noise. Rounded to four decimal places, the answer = 0.0282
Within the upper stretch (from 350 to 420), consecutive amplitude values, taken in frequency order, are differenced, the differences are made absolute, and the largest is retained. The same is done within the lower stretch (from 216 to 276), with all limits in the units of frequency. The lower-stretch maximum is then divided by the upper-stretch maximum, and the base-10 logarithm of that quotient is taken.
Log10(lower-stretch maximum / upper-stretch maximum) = 0.44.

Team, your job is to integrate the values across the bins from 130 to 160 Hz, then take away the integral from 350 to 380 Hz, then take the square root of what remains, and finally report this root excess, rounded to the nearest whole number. 4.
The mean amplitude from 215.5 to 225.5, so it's 23.7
